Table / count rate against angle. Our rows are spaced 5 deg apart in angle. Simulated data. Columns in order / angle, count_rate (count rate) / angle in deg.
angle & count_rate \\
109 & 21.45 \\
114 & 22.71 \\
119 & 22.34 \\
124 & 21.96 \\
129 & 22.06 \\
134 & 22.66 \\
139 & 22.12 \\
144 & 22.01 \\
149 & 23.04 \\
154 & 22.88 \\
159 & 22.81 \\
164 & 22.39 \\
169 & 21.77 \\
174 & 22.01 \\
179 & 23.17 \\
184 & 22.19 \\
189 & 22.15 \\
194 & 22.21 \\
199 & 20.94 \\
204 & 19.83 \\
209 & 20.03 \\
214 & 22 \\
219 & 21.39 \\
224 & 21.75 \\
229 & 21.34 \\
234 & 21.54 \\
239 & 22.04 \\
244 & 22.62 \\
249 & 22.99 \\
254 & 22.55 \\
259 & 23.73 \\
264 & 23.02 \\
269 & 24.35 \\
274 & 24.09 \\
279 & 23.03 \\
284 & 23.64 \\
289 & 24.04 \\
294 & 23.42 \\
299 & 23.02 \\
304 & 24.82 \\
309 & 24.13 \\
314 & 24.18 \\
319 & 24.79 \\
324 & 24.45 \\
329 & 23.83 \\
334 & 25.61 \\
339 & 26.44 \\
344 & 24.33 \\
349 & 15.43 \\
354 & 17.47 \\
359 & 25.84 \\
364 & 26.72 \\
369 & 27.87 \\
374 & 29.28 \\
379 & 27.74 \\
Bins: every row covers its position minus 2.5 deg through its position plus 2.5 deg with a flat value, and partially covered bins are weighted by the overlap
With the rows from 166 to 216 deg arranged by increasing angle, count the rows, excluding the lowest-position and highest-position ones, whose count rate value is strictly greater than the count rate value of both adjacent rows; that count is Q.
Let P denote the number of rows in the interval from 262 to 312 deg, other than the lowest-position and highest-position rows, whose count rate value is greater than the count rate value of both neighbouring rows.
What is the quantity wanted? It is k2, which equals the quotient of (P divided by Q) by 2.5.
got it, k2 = 0.6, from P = 3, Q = 2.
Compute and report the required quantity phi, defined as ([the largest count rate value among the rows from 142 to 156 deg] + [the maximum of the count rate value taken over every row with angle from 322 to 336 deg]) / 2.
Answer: 24.3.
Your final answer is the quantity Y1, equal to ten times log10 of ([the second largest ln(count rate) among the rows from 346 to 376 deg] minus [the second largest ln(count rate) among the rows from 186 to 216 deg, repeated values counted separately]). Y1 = -6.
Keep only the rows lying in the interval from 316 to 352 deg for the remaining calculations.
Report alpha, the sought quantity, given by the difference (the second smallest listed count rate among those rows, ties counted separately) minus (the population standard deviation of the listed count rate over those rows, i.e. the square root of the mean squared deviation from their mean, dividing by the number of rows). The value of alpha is 20.4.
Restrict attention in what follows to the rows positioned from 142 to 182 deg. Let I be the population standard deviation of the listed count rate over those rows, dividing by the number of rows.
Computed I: 0.50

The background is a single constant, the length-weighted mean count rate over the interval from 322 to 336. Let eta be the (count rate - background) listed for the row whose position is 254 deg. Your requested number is -2.1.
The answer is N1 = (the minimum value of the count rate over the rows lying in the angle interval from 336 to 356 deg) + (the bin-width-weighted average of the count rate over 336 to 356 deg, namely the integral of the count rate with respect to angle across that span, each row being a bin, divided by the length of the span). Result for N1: 36.6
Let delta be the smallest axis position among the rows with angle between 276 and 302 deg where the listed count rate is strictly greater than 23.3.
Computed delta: 284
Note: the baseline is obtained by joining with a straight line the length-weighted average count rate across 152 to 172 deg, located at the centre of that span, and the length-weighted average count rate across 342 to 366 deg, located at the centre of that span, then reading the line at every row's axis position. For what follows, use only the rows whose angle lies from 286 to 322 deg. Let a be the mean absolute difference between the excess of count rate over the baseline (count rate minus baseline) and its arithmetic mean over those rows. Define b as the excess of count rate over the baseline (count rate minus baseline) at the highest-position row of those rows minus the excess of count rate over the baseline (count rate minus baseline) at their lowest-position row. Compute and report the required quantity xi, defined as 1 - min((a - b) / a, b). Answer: 1.7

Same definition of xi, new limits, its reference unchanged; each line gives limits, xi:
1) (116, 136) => 1.5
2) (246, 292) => 2.1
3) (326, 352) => 9.3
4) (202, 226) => 2.3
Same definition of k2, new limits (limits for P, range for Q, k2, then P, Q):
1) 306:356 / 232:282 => 0.3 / 2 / 3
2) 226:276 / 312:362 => 0.6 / 3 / 2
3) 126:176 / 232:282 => 0.3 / 2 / 3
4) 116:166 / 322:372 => 0.8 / 2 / 1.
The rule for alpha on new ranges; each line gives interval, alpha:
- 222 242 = 21.3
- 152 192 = 21.6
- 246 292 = 22.4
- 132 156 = 21.7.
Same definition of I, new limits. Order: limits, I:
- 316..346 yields 0.87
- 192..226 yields 0.87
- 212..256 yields 0.55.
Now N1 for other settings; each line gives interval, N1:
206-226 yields 41.3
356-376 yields 53.0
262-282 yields 46.7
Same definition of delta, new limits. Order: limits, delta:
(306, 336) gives 309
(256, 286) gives 259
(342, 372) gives 344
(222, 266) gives 259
